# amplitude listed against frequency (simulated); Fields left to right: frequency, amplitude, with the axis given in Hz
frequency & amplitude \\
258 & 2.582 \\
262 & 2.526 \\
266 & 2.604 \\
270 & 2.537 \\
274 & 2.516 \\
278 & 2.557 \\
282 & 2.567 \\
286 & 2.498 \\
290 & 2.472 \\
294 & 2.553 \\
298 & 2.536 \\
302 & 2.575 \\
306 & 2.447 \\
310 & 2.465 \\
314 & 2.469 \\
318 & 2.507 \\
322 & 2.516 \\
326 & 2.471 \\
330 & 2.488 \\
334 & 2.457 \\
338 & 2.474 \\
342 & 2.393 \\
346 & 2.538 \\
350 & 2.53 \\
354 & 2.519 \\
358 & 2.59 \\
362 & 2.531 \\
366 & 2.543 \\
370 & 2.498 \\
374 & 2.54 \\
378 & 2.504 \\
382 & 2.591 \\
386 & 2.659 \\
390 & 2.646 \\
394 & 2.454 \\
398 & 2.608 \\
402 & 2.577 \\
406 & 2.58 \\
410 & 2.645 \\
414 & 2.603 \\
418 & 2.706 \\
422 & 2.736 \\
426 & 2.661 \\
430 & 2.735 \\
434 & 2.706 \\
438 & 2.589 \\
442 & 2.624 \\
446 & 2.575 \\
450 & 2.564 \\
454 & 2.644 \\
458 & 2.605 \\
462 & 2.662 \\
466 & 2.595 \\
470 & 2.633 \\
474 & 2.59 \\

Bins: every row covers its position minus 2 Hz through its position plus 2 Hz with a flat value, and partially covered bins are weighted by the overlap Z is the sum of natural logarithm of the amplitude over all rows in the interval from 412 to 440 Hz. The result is 6.9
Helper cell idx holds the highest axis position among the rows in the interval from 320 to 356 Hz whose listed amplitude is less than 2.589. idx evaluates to 354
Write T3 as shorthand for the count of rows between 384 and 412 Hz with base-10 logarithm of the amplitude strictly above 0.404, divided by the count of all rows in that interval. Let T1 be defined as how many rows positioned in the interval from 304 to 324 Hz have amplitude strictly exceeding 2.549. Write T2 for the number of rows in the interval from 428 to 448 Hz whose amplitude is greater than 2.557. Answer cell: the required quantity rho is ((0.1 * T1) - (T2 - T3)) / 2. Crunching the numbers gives -2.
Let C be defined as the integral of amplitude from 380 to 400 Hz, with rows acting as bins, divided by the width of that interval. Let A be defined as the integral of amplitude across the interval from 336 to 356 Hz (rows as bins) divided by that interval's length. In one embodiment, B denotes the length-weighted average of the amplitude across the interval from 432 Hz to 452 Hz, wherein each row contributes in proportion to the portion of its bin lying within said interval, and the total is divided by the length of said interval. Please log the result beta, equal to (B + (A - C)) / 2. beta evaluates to 1.255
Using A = 2.49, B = 2.612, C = 2.59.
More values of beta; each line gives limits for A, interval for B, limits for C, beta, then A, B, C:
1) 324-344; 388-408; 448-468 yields 1.208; 2.46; 2.573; 2.61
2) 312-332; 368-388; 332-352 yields 1.285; 2.49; 2.558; 2.48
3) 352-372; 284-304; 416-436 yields 1.177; 2.54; 2.527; 2.71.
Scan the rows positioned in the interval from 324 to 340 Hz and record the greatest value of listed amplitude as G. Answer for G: 2.488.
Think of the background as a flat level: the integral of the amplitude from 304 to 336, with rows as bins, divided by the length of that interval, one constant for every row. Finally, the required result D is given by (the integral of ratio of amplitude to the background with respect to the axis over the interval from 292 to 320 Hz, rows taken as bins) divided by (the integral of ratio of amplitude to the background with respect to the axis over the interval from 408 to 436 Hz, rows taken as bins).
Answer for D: 0.93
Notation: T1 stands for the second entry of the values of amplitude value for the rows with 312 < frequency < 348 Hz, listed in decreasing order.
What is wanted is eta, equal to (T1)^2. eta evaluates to 6.3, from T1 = 2.516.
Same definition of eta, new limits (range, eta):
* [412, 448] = 7.5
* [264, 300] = 6.6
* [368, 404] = 7.0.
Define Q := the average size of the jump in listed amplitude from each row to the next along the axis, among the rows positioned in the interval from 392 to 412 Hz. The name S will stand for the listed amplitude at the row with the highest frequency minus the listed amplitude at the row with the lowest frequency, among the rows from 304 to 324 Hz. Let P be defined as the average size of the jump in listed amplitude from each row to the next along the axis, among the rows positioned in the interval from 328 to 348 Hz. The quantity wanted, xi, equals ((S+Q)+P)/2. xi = 0.10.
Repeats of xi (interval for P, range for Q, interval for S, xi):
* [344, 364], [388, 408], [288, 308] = 0.05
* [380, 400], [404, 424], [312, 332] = 0.09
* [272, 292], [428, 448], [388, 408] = 0.01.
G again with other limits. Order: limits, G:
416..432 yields 2.736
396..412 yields 2.645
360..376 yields 2.543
